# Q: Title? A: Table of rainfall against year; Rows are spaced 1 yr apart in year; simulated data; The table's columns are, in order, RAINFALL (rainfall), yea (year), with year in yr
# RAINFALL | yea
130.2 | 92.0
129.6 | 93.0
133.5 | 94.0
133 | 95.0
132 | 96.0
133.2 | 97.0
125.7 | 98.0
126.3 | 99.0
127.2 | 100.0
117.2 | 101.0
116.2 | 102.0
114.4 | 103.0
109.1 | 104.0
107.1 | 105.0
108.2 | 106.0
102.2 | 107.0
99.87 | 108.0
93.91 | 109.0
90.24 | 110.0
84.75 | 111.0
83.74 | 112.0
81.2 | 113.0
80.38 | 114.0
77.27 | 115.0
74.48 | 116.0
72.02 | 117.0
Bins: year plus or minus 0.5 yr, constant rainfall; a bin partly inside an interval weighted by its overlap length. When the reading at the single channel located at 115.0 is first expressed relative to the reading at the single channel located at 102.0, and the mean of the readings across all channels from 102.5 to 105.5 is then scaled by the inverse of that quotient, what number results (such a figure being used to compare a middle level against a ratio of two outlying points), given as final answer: 166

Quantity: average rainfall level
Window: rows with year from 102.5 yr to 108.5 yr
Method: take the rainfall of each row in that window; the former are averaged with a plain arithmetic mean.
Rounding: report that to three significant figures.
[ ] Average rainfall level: 107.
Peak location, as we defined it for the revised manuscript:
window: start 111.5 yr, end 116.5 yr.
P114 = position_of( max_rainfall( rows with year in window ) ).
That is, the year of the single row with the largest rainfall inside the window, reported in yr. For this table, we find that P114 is 112.0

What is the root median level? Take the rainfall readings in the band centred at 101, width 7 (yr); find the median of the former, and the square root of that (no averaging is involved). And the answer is 10.8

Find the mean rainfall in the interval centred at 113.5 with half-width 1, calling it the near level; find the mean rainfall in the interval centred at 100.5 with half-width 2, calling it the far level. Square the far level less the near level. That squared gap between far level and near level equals 1676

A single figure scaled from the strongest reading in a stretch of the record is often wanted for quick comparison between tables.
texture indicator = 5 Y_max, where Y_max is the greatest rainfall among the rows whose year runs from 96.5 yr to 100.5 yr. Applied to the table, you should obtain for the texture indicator 666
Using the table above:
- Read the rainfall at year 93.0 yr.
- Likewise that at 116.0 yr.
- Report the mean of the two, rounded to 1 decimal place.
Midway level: 102.0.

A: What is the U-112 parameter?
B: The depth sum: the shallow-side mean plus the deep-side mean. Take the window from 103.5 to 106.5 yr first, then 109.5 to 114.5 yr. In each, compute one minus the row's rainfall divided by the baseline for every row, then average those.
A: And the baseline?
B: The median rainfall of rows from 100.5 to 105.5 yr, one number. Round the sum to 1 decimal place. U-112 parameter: 0.3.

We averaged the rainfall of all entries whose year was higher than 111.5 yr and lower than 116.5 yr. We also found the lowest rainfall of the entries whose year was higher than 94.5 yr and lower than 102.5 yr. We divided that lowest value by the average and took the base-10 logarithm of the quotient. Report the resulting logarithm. 0.17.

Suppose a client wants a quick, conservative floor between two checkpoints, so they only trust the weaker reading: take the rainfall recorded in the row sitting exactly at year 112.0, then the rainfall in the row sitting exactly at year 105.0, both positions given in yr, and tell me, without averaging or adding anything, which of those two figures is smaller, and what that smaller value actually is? 84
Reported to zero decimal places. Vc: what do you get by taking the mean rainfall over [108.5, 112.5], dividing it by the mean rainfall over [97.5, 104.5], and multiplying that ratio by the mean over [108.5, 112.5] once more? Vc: 65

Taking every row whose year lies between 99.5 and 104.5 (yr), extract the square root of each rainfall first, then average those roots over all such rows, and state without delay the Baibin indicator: 10.8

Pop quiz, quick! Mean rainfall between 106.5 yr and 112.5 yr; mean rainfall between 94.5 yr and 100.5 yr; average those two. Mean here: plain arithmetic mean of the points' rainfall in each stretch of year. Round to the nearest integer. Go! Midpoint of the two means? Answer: 111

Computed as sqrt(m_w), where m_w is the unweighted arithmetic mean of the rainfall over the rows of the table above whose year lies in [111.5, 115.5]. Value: 9.0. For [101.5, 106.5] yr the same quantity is 10.5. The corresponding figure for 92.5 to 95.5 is 11.5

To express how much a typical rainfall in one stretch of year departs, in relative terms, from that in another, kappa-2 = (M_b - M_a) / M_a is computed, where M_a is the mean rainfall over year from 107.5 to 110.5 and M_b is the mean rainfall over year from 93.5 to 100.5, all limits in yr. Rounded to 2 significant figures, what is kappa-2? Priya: 0.37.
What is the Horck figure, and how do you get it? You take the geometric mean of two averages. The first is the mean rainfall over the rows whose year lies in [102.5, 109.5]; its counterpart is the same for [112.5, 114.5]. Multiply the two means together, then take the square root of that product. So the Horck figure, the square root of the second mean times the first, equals 92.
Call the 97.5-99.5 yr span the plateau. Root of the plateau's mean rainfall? 11.2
